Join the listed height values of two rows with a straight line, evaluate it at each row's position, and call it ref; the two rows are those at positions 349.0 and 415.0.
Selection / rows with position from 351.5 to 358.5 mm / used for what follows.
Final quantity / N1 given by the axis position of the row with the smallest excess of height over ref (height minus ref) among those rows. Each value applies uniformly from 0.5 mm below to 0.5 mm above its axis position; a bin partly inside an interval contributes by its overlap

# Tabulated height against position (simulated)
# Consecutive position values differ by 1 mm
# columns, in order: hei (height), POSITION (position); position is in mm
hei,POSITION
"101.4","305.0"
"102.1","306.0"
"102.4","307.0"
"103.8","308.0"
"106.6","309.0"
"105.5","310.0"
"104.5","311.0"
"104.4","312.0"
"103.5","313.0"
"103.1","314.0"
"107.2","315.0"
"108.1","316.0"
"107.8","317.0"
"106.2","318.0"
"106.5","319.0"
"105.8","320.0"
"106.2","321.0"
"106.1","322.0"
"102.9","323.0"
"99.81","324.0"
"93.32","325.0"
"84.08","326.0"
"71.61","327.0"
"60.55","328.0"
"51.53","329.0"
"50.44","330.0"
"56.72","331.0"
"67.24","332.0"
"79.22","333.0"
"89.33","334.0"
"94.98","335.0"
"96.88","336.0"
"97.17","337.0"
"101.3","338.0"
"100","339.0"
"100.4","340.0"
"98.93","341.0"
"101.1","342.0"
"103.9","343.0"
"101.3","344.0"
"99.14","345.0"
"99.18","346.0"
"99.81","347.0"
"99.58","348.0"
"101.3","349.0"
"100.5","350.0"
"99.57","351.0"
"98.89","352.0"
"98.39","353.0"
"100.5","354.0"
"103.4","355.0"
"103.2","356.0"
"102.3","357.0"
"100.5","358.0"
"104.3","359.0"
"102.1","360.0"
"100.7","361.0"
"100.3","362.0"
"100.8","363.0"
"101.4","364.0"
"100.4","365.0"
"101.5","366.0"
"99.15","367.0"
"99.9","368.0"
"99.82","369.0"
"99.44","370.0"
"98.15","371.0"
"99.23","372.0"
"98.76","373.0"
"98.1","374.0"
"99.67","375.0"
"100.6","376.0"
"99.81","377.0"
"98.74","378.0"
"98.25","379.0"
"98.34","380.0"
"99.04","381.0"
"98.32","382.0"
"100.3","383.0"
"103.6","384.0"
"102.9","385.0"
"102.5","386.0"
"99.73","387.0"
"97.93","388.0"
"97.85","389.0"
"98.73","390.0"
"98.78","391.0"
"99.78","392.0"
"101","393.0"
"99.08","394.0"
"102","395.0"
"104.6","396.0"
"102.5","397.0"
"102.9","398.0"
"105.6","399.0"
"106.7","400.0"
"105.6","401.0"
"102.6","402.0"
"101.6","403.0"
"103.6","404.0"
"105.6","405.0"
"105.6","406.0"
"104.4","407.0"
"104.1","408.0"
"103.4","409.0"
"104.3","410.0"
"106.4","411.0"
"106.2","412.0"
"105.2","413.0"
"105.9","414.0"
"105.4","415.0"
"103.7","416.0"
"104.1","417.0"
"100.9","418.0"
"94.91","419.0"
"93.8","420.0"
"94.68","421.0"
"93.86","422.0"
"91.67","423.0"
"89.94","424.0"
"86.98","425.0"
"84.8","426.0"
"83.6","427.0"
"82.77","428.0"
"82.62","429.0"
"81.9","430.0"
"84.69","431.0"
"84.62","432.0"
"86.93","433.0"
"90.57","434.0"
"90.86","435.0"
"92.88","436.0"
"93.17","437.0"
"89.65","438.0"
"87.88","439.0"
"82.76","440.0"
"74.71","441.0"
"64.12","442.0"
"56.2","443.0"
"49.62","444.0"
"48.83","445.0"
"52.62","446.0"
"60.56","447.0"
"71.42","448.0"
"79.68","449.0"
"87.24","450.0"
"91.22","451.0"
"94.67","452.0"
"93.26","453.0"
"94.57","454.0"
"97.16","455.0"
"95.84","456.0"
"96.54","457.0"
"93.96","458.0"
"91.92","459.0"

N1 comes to 353.0 mm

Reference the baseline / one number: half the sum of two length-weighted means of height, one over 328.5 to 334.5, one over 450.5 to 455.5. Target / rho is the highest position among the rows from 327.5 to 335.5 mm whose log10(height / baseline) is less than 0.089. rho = 335.0 mm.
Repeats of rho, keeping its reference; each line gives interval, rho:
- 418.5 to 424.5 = 424.0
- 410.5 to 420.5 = 420.0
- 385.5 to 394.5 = 389.0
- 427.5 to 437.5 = 437.0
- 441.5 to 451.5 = 451.0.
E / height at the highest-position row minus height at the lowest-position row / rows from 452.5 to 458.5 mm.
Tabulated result 1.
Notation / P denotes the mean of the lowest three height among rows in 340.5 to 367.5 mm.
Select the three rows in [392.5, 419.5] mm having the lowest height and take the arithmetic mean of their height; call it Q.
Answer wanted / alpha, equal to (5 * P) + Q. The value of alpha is 592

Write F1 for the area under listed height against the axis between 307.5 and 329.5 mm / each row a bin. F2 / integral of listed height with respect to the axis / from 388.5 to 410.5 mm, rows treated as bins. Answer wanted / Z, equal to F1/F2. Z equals 0.95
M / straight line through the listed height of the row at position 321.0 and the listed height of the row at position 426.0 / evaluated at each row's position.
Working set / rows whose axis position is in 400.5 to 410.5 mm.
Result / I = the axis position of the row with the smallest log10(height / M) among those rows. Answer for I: 403.0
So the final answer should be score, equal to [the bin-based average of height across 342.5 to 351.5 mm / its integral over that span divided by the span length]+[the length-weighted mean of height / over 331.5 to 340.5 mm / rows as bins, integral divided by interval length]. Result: 192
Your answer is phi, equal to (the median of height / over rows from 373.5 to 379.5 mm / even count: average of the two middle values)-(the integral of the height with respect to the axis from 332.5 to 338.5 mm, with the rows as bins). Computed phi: -460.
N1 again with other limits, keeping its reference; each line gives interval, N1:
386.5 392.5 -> 389.0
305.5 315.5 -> 306.0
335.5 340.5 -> 336.0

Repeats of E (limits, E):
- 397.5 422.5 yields -9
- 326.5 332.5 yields -4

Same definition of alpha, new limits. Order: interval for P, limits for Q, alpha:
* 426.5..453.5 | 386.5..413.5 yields 350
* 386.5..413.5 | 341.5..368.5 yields 590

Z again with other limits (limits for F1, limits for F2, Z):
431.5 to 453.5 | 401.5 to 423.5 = 0.77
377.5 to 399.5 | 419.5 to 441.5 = 1.15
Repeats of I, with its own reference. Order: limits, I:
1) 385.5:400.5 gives 388.0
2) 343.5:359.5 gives 345.0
